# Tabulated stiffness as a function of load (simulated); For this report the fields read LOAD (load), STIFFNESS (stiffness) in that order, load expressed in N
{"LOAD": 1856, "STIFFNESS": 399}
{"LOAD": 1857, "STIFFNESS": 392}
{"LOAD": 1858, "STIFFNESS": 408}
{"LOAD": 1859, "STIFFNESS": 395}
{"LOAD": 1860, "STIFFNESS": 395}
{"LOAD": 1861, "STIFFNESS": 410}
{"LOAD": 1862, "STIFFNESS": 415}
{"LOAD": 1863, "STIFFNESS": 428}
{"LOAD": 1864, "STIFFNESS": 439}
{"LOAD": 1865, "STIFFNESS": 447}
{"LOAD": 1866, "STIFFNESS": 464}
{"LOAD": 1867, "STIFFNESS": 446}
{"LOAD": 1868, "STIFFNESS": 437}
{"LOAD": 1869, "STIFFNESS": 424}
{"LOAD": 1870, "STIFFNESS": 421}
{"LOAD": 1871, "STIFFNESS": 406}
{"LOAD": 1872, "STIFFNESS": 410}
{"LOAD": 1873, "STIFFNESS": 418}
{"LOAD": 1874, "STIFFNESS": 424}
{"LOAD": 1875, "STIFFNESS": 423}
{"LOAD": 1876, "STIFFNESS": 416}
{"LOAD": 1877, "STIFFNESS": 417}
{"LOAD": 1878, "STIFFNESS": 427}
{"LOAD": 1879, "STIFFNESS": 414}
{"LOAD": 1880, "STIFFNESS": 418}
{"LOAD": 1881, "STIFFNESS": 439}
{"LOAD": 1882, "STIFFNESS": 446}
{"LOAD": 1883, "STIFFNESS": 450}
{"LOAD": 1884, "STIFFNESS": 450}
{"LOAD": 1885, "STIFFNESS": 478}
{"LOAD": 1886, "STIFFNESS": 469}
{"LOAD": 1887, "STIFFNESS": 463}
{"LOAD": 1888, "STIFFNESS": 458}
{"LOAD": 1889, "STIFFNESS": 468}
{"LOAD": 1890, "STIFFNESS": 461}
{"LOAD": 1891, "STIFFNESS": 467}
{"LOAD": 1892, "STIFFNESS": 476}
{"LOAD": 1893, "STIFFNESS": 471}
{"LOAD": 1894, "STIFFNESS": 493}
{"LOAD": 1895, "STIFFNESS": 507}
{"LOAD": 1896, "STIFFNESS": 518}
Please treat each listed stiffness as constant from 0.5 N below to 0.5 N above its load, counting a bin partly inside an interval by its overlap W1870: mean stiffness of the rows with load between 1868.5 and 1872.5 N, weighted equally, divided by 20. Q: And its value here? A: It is 20.8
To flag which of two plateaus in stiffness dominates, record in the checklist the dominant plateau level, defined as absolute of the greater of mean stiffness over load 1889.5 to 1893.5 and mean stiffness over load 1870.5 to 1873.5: 469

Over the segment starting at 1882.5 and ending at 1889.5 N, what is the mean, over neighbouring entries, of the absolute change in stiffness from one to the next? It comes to 9.7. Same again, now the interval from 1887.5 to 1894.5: 9.8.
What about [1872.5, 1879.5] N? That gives 6.3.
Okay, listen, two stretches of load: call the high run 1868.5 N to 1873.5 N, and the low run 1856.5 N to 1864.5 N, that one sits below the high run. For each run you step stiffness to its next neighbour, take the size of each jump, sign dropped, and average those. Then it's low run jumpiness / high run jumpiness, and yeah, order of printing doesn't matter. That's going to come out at 1.39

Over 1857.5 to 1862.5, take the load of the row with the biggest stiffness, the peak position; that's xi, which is 1862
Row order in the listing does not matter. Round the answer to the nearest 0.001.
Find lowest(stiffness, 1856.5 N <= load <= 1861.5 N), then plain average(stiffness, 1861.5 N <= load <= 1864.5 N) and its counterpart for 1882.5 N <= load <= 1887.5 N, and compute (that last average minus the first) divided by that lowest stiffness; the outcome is 0.088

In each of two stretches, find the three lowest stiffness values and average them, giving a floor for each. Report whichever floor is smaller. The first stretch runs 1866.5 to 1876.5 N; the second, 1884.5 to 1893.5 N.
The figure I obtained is 411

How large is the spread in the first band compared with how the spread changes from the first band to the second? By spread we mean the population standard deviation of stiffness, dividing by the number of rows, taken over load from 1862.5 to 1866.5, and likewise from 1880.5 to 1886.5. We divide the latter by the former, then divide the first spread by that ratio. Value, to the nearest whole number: 13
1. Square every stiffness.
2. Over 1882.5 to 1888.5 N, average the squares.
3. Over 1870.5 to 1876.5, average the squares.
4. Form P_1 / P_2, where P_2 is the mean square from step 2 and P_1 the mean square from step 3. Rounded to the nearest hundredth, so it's 0.81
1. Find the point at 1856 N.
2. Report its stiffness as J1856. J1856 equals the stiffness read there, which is 399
